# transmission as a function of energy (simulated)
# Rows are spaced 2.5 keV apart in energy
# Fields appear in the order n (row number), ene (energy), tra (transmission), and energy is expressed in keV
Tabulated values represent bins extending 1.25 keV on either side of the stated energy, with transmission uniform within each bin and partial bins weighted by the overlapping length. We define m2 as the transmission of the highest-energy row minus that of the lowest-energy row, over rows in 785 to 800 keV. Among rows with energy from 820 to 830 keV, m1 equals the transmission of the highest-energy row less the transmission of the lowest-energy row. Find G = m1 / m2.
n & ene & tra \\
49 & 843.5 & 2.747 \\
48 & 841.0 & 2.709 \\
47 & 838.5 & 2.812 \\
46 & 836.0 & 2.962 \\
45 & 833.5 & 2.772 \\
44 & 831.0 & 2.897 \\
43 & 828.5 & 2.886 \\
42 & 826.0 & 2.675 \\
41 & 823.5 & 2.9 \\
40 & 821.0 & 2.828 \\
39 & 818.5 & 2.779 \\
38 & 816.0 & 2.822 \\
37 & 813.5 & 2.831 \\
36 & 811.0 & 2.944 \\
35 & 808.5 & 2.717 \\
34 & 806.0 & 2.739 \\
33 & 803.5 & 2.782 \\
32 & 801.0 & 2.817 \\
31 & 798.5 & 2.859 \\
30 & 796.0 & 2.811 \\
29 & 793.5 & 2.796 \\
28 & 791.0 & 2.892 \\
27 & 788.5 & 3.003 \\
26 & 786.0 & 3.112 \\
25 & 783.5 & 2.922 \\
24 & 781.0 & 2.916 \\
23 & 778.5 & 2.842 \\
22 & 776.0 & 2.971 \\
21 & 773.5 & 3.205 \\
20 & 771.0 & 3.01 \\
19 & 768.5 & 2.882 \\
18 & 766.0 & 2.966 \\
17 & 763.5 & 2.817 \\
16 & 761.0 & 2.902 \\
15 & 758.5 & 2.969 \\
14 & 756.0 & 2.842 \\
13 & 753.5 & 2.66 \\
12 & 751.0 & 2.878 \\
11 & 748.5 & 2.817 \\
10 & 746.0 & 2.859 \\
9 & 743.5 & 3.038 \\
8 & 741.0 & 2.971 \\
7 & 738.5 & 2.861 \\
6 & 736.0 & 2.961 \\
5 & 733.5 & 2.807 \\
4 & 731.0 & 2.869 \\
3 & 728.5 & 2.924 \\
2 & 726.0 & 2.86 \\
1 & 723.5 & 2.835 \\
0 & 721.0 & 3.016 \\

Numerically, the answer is -0.2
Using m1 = 0.06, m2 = -0.25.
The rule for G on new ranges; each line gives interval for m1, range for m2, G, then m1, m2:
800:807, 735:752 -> 0.9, -0.08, -0.08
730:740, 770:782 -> 0.1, -0.01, -0.09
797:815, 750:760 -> -0.3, -0.03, 0.09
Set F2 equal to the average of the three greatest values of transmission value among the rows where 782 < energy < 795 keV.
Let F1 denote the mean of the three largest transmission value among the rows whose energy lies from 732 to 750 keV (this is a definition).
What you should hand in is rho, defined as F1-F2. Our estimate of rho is -0.02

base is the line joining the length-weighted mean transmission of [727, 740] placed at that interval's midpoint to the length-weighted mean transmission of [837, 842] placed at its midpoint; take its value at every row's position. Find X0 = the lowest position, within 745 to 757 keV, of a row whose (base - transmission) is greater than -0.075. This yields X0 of 746.0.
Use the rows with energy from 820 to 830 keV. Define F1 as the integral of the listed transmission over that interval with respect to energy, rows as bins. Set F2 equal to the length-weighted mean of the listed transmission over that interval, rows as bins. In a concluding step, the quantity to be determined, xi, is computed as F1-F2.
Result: 25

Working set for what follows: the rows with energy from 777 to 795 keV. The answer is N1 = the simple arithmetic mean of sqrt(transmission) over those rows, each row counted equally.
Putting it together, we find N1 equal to 1.71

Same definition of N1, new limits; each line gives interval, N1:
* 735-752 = 1.71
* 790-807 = 1.68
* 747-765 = 1.69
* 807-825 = 1.68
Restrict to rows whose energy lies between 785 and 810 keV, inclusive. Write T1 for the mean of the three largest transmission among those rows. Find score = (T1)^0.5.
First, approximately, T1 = 3.00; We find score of 1.73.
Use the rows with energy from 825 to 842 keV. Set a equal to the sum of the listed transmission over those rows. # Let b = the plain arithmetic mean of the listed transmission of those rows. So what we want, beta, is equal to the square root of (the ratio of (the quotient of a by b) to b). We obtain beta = 1.6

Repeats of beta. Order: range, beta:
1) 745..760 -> 1.5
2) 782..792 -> 1.2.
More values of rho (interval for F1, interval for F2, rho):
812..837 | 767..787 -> -0.19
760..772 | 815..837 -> 0.04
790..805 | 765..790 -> -0.25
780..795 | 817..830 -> 0.14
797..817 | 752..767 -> -0.07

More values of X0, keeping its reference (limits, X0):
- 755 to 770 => 756.0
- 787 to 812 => 791.0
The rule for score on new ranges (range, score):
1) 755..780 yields 1.75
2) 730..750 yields 1.73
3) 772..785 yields 1.74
